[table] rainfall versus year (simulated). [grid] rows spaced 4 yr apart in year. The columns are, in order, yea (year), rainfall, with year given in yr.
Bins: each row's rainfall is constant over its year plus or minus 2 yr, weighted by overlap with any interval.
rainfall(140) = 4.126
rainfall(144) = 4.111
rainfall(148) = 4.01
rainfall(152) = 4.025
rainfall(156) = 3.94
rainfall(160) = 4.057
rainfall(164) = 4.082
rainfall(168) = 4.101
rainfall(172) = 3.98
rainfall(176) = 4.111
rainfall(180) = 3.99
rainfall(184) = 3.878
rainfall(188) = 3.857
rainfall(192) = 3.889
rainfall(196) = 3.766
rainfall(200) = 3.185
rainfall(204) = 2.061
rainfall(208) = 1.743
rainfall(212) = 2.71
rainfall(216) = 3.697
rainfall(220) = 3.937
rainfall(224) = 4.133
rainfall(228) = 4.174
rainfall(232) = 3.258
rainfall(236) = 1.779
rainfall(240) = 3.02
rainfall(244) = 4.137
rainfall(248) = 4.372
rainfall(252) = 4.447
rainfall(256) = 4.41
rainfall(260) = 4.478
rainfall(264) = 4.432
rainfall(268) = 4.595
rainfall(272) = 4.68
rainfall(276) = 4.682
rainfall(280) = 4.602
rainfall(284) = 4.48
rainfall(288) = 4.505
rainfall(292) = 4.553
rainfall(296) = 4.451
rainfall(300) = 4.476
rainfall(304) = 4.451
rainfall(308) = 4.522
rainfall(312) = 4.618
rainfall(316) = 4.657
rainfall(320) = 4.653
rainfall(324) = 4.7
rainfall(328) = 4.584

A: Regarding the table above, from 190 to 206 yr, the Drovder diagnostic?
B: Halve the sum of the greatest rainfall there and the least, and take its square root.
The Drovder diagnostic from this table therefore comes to 1.72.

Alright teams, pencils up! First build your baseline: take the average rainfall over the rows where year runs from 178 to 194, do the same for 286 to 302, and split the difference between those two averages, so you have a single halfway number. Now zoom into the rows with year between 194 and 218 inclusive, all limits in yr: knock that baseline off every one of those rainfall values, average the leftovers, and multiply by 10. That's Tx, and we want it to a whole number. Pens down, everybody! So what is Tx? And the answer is -13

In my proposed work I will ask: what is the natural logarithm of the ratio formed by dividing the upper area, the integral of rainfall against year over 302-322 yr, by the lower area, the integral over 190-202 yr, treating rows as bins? 0.75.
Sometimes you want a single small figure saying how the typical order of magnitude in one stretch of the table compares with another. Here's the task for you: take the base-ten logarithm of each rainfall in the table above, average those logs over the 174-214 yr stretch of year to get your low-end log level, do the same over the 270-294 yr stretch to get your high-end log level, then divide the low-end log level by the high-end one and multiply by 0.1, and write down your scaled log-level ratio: 0.076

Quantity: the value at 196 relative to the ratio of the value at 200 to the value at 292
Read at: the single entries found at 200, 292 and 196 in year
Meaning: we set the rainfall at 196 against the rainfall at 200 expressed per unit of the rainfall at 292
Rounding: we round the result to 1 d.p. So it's 5.4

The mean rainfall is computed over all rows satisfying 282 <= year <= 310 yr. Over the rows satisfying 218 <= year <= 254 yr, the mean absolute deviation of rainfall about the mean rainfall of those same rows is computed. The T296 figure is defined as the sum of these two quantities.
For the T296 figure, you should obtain 5.2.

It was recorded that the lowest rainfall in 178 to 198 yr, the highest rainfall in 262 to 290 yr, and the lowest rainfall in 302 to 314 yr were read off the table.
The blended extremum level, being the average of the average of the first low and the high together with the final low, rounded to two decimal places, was 4.34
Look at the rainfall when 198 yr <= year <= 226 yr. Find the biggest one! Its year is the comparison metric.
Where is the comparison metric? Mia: 224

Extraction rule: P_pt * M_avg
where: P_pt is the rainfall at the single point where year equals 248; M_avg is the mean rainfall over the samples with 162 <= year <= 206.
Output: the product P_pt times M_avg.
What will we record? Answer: 16.3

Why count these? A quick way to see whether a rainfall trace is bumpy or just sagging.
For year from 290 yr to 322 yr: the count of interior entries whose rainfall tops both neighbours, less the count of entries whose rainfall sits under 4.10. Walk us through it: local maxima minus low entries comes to 2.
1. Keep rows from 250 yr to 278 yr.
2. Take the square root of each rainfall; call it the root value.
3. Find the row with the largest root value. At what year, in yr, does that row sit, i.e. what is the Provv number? 276 yr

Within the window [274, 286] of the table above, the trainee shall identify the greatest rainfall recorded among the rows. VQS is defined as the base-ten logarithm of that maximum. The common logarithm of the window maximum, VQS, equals 0.67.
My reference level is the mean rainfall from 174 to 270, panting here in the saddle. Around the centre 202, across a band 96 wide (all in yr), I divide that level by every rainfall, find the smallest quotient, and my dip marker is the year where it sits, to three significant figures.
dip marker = 248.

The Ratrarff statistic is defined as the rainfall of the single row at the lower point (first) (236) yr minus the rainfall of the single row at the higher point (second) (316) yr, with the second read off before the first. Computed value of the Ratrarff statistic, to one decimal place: -2.9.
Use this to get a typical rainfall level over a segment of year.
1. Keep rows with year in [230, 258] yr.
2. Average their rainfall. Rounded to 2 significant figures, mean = 3.6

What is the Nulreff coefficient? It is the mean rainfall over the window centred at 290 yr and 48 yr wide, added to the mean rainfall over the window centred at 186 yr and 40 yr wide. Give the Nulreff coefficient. 8.23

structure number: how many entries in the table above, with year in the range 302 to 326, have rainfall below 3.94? 0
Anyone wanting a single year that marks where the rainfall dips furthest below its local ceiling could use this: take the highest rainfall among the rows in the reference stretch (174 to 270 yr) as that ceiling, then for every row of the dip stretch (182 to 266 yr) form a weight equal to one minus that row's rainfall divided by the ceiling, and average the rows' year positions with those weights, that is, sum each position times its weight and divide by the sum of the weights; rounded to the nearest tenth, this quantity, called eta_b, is 216.6 yr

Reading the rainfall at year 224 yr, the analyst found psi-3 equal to 4.133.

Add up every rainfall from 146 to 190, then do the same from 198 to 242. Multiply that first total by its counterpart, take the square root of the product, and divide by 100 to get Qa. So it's 0.385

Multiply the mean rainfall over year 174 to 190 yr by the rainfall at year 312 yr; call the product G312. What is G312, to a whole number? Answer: 18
